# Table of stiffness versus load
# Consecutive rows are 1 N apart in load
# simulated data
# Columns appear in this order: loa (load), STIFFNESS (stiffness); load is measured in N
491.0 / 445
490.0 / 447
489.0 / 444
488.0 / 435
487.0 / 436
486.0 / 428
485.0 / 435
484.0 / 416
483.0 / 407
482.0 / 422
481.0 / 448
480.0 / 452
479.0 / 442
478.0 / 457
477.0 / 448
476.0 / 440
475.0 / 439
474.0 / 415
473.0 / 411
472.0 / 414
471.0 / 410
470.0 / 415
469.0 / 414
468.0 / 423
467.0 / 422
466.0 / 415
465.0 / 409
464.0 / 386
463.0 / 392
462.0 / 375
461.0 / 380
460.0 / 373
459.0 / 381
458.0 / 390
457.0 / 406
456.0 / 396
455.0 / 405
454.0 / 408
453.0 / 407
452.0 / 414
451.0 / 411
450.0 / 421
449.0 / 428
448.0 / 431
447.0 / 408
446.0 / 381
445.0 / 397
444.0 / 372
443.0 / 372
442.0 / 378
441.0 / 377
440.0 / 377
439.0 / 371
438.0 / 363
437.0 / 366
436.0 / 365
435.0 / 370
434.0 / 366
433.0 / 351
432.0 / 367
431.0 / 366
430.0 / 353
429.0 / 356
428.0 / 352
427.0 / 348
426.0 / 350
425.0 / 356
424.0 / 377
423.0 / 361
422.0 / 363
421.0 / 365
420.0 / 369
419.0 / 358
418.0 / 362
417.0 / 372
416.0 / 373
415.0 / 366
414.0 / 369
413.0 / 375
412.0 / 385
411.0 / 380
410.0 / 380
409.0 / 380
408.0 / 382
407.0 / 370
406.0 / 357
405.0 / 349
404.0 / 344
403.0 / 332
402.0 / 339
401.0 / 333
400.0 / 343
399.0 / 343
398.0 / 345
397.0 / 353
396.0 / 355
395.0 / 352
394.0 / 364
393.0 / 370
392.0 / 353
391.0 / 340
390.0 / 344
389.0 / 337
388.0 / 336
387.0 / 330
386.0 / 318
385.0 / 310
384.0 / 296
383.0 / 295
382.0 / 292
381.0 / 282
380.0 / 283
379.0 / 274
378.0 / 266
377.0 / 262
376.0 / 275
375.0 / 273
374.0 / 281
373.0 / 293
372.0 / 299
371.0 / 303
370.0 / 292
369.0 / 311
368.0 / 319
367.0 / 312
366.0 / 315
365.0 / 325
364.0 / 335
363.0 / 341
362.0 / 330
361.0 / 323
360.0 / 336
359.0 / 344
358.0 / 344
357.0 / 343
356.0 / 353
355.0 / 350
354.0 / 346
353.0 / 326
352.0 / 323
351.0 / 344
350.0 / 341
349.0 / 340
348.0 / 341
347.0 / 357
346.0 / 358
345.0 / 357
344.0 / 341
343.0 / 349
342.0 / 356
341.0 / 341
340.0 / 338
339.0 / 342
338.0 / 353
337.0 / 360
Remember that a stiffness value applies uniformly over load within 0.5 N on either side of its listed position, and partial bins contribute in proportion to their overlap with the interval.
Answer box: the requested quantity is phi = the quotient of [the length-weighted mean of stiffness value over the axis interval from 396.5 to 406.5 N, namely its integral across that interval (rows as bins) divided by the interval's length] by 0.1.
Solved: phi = 3438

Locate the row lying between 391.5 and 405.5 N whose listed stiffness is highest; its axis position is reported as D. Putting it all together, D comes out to 393.0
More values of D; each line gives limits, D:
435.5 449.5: 448.0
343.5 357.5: 346.0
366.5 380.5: 368.0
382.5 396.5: 393.0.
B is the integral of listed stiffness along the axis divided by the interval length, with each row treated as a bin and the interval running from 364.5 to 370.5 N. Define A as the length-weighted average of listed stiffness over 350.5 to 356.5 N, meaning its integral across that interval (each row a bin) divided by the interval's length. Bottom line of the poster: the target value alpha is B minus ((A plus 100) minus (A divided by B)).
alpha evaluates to -127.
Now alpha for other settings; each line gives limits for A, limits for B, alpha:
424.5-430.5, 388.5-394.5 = -100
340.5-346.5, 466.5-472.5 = -33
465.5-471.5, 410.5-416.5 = -141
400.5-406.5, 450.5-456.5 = -35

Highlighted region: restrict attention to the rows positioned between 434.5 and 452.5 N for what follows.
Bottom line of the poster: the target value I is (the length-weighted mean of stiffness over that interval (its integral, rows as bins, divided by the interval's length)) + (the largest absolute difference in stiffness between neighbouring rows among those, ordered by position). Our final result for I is 416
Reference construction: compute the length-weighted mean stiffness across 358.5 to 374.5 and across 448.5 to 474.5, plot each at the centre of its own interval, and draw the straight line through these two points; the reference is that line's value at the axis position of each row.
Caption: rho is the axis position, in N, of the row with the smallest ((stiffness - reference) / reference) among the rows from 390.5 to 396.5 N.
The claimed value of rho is 391.0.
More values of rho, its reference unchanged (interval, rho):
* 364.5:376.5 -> 375.0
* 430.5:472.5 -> 460.0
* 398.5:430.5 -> 427.0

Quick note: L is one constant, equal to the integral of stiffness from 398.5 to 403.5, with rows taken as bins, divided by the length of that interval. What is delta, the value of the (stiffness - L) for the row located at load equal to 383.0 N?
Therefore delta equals -43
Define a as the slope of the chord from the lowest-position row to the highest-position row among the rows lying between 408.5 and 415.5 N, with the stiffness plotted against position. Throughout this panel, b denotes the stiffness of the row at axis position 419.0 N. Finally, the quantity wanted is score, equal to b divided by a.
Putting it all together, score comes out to -153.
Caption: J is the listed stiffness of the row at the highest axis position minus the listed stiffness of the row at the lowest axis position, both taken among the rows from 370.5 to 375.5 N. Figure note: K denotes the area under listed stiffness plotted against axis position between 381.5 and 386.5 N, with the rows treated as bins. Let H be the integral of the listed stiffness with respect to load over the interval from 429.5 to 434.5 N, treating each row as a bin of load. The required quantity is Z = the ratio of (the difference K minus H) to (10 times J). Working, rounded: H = 1803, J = -30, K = 1511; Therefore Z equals 1.0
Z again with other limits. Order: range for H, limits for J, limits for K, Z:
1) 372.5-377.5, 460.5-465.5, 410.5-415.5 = 1.7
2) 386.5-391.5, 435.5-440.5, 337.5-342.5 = 0.4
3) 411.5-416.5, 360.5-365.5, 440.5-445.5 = 1.4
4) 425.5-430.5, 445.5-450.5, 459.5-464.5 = 0.4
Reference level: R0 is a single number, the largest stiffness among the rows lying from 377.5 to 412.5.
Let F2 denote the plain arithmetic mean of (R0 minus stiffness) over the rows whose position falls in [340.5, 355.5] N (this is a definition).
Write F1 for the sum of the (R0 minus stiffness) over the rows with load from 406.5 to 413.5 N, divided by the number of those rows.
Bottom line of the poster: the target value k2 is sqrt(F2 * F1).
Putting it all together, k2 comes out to 16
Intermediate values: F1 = 6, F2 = 40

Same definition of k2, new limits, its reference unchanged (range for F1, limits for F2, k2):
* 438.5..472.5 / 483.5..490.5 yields 26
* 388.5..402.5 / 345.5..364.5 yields 40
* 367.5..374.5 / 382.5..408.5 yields 61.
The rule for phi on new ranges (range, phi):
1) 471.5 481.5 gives 4366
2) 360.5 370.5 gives 3203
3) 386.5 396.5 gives 3481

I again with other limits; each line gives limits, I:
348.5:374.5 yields 347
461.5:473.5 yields 430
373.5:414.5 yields 350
